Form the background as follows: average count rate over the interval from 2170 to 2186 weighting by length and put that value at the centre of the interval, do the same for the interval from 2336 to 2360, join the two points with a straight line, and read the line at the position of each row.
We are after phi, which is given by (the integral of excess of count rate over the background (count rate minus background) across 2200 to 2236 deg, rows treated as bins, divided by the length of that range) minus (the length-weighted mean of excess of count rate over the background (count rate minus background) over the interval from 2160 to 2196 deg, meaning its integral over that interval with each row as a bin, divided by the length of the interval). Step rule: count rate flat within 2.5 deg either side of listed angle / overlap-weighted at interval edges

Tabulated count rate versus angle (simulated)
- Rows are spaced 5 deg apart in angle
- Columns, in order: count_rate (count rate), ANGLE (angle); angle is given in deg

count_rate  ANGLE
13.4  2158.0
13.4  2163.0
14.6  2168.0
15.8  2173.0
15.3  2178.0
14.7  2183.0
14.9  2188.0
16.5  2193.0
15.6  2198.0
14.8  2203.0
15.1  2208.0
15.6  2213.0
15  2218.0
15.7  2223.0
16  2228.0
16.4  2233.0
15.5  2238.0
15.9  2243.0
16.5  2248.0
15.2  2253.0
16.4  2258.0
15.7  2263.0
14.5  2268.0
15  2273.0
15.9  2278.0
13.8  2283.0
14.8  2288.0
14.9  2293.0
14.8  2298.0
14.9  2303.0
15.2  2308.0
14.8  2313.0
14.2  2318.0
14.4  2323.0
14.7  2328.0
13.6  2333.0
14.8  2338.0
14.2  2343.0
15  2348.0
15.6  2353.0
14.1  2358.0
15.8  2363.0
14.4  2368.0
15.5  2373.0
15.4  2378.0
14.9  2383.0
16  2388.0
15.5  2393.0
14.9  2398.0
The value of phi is 0.6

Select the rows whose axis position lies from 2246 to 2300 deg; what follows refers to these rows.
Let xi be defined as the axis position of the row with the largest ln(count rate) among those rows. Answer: 2248.0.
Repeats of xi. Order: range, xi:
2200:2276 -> 2248.0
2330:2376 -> 2363.0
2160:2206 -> 2193.0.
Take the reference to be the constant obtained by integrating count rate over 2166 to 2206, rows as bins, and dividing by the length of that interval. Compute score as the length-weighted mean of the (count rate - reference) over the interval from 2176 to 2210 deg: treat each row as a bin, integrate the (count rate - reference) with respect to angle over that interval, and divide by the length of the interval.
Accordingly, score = -0.01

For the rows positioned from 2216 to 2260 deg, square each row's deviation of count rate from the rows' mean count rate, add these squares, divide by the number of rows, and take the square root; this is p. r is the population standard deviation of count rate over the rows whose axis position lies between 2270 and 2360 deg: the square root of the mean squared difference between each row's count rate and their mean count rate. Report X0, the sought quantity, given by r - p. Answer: 0.1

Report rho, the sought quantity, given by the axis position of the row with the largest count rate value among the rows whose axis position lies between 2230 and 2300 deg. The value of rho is 2248.0 deg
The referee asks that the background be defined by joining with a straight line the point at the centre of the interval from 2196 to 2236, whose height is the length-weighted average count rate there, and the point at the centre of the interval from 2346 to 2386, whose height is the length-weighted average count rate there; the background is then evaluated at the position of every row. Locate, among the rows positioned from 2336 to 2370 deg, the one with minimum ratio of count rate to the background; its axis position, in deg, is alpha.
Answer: 2358.0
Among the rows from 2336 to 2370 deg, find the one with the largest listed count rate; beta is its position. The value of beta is 2363.0 deg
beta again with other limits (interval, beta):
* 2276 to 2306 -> 2278.0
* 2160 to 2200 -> 2193.0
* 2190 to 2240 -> 2193.0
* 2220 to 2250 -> 2248.0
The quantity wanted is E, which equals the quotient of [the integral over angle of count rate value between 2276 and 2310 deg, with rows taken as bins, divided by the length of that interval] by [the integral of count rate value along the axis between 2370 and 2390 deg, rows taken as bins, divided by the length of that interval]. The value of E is 0.97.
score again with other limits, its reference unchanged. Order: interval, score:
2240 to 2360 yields -0.32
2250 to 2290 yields -0.10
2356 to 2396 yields -0.07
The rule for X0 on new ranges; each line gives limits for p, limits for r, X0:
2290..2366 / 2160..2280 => 0.2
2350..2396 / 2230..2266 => -0.1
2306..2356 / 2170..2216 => 0.0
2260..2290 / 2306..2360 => -0.2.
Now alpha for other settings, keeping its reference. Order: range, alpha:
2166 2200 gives 2168.0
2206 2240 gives 2218.0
